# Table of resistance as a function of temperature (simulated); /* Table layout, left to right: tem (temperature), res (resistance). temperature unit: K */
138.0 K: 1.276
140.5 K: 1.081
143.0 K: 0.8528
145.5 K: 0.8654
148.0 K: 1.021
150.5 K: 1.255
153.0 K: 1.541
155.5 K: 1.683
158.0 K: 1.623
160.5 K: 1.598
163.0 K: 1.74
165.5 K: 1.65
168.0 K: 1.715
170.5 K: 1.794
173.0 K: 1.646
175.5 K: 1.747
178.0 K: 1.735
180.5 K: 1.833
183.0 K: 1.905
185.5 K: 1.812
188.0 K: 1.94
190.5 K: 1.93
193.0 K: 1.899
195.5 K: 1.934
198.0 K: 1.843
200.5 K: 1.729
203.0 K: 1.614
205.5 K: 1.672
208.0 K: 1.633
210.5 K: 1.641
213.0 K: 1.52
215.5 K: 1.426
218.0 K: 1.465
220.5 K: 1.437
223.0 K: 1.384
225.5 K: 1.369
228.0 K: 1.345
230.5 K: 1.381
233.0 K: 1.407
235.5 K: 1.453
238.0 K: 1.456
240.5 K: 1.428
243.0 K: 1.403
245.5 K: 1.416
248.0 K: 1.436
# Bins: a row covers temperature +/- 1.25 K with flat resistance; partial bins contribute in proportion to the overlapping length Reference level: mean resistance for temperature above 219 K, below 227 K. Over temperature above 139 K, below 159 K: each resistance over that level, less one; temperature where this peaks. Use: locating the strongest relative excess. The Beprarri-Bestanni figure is 155.5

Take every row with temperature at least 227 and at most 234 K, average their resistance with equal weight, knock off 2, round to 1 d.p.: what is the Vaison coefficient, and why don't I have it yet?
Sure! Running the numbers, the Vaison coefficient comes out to -0.6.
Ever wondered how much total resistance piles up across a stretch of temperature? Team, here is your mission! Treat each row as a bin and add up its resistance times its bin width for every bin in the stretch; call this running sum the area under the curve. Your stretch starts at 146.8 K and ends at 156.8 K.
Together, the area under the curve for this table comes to 13.8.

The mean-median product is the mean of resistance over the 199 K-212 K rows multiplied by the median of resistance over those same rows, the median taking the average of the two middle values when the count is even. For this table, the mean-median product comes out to 2.7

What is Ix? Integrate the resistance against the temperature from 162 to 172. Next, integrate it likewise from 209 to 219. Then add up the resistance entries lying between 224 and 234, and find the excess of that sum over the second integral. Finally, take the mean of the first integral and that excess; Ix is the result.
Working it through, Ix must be 3.8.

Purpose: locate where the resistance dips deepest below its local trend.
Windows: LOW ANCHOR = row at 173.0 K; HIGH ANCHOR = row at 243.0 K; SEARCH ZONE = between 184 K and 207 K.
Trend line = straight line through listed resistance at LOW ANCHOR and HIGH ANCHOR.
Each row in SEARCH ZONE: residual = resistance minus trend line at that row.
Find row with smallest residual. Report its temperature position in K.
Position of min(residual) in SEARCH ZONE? 203.0 K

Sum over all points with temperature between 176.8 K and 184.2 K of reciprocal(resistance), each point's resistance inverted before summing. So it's 1.6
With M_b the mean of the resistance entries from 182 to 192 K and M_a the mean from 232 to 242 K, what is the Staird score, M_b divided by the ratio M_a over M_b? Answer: 2.5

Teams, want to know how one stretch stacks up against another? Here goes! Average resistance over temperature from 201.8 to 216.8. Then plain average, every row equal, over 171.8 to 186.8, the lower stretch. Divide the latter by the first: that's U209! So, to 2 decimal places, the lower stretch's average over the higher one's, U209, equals 1.12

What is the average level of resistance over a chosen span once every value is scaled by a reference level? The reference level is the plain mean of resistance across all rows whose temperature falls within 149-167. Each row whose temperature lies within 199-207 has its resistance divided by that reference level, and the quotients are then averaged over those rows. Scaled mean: 1.06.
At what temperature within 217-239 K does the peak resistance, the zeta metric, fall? 218.0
